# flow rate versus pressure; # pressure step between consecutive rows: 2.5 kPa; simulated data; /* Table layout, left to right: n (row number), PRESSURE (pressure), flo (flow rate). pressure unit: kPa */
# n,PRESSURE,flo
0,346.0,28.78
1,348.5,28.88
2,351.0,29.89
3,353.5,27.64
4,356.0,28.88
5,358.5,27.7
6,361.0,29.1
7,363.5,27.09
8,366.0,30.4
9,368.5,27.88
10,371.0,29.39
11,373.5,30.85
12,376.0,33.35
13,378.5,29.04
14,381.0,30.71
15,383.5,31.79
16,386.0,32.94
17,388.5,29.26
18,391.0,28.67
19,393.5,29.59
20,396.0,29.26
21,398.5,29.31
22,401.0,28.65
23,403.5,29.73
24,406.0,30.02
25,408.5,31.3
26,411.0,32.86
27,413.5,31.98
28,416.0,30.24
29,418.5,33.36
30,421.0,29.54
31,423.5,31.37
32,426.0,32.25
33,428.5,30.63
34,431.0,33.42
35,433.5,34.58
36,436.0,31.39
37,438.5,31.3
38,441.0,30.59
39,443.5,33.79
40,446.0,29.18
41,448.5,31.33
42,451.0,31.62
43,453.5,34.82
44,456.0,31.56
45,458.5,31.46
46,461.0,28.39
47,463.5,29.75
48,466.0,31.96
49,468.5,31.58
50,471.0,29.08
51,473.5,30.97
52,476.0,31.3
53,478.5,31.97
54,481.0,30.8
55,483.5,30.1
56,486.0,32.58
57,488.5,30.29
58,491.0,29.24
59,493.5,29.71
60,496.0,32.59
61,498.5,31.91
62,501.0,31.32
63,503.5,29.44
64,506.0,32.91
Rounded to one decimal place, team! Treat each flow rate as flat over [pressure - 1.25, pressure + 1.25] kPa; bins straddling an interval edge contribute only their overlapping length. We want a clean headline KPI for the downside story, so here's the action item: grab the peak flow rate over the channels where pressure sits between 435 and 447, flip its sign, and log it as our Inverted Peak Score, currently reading -33.8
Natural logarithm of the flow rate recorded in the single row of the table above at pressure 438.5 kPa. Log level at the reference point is 3.44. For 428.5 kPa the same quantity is 3.42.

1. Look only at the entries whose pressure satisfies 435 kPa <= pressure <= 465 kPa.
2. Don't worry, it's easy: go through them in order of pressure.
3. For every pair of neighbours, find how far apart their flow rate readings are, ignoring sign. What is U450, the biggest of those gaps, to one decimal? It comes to 4.6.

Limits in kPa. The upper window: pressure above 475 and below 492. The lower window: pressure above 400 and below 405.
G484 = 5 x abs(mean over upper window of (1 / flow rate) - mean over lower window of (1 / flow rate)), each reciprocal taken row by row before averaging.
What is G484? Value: 0.009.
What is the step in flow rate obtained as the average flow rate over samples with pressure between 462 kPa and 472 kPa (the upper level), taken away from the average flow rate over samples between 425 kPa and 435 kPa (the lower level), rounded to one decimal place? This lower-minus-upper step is 2.1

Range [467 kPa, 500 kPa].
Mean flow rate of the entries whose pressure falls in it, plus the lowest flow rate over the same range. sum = 60.0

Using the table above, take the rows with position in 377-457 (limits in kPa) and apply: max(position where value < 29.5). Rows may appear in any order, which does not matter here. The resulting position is 446.0 kPa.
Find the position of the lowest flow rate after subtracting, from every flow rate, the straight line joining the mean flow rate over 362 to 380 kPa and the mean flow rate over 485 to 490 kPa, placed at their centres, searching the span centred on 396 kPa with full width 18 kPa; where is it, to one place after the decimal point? 401.0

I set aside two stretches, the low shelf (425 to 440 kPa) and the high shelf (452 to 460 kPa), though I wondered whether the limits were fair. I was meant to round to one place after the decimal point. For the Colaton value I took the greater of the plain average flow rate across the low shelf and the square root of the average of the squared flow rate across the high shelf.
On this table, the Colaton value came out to 32.7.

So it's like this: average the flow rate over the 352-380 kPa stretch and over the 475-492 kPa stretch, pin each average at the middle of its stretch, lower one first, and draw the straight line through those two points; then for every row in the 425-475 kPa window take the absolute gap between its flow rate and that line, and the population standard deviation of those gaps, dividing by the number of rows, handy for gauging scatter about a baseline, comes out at 1.23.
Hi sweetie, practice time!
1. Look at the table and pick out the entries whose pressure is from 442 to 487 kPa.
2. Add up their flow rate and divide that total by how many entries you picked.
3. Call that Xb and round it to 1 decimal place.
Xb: 31.2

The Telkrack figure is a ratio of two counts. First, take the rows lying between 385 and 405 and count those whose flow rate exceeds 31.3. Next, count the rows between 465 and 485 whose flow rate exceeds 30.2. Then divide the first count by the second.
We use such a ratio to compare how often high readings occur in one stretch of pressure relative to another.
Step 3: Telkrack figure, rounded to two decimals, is 0.17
